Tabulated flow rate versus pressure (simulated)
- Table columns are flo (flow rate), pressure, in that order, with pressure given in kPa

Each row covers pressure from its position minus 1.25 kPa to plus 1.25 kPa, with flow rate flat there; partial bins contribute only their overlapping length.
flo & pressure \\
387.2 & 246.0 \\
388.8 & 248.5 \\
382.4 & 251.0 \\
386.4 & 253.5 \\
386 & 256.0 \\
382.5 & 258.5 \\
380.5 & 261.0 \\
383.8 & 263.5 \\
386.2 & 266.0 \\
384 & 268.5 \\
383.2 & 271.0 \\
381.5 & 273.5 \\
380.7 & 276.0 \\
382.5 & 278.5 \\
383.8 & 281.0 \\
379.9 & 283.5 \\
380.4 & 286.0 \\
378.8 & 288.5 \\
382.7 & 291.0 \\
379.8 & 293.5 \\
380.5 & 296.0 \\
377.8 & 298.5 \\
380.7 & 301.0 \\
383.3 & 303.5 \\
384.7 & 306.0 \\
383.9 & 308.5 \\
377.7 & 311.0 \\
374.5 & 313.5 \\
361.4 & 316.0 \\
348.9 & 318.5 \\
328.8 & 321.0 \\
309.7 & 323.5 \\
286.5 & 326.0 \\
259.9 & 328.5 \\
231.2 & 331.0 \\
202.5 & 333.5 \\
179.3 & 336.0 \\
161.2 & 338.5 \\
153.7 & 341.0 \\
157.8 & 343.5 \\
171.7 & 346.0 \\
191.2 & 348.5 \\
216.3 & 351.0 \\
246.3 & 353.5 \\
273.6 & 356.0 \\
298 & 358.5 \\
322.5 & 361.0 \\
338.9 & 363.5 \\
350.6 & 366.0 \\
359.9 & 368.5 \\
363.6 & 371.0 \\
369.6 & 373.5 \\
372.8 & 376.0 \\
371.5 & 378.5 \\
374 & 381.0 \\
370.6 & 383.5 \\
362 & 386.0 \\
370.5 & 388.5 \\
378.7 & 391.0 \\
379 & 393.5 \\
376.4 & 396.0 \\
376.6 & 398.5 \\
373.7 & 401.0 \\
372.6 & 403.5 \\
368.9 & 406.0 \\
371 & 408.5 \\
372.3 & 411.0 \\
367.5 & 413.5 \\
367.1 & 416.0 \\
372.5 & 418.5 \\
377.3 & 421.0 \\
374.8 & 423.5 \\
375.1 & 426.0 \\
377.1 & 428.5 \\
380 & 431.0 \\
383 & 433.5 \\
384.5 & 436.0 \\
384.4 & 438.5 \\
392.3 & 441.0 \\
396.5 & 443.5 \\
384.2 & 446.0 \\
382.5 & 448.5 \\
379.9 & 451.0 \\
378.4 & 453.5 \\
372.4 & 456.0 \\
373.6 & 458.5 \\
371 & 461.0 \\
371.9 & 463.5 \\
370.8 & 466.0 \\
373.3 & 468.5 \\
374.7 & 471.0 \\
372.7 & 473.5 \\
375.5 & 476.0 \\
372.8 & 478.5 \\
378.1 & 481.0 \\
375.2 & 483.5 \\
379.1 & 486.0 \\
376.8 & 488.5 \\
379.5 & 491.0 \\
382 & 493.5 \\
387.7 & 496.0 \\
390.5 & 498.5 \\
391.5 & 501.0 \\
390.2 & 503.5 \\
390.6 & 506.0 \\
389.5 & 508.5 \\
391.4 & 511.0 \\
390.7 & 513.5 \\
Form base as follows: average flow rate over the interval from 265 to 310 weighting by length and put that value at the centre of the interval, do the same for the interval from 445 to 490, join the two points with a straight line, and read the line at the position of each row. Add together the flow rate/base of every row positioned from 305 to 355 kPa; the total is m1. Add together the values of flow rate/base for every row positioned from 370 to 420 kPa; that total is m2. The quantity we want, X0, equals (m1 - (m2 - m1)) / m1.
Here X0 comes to 0.6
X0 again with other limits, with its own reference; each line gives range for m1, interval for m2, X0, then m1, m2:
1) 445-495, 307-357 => 1.3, 20.0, 13.71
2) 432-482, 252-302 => 1.0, 20.1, 19.99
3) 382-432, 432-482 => 1.0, 19.8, 20.14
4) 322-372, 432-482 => 0.5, 13.4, 20.14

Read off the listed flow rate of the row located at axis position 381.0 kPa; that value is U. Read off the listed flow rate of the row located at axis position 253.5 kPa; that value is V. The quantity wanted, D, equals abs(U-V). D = 12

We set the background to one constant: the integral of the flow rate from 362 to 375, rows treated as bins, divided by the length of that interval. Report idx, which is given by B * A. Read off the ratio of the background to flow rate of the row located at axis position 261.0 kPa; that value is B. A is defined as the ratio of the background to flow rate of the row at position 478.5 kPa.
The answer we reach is 0.89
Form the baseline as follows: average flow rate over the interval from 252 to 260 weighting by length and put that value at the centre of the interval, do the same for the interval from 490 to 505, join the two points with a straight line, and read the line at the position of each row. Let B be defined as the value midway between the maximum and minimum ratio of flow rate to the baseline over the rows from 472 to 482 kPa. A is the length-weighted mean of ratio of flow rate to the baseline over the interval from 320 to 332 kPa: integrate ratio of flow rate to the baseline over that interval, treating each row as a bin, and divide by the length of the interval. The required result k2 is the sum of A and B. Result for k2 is 1.7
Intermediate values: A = 0.74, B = 0.970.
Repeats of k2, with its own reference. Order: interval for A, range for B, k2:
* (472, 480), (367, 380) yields 1.9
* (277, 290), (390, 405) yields 2.0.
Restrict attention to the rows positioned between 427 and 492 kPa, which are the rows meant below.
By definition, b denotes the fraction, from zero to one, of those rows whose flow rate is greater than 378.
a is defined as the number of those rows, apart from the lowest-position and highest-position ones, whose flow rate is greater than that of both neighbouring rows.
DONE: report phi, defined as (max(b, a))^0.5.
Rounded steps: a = 8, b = 0.50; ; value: 2.83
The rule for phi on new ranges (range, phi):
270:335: 2.24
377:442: 2.45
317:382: 1.00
